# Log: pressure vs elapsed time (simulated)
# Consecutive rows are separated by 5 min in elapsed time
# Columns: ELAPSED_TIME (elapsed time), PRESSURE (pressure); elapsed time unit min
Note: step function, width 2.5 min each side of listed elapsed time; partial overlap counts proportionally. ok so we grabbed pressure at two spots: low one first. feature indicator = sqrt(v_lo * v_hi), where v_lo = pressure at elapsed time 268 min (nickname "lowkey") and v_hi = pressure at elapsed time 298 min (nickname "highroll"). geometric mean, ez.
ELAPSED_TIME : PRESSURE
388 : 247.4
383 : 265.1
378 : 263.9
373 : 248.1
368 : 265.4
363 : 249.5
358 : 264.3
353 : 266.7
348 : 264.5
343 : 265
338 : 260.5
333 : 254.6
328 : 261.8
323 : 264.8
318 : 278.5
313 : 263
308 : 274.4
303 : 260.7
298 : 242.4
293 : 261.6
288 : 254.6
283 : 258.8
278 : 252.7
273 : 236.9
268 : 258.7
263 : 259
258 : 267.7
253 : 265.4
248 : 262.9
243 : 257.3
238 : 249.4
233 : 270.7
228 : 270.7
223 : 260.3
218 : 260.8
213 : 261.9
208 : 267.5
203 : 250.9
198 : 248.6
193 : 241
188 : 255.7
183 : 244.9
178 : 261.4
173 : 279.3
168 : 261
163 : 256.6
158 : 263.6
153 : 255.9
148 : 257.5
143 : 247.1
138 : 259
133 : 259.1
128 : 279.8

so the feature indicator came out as 250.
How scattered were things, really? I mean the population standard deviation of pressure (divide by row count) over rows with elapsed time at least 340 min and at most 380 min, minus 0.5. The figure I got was 6.6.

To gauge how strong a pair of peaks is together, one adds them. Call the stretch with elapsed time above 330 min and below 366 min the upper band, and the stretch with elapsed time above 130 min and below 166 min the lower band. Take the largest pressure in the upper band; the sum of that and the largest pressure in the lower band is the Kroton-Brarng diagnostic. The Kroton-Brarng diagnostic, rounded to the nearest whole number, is 530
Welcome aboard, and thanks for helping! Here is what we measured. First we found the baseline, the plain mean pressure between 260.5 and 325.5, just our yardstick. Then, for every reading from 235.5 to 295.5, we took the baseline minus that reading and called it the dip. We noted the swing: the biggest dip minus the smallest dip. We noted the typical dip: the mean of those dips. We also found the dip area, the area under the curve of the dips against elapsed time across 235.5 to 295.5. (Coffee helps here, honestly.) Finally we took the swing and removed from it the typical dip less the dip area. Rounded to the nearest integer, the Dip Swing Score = 140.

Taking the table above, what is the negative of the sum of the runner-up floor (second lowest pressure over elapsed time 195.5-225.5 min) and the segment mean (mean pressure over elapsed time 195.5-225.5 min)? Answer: -509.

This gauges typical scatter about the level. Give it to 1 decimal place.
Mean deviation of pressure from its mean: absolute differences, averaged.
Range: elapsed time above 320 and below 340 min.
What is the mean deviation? 2.9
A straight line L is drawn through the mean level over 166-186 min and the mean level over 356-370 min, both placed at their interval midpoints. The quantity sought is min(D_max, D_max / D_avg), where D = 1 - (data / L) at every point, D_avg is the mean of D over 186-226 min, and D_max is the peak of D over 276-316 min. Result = 0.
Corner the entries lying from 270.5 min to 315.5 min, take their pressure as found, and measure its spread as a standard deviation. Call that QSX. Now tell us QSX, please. 11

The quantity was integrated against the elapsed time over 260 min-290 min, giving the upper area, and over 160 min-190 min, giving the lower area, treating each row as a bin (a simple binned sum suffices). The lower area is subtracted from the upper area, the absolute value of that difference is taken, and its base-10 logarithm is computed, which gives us 2.28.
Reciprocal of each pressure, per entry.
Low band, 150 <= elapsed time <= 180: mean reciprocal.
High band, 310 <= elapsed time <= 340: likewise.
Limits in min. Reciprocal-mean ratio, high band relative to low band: 1.00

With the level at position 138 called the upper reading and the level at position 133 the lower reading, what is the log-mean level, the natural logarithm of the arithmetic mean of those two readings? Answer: 5.56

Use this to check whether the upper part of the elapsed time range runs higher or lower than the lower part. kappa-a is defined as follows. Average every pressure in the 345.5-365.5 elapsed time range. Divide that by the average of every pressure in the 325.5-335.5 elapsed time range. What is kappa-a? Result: 1.012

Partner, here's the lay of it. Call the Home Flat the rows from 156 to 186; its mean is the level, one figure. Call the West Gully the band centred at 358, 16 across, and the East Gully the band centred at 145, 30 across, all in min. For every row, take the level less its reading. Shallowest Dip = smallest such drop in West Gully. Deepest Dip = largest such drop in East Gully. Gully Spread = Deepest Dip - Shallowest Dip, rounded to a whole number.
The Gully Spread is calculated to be 20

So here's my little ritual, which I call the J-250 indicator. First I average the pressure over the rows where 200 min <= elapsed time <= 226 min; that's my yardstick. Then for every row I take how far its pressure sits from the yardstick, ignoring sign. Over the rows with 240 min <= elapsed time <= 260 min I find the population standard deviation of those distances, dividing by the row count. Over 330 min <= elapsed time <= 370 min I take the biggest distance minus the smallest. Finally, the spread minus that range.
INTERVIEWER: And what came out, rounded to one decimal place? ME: -8.6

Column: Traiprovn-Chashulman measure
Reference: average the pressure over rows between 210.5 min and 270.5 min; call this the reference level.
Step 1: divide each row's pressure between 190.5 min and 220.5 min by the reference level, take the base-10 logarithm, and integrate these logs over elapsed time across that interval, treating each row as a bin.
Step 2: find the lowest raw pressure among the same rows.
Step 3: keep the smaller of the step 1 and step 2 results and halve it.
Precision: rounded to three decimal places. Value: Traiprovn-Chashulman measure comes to -0.179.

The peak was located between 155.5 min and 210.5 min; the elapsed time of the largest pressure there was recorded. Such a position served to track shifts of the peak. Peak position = 173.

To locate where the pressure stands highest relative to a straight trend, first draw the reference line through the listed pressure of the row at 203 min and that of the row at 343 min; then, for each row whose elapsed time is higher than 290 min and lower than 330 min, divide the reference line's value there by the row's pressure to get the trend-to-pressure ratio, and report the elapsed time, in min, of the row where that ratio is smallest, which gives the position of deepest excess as 318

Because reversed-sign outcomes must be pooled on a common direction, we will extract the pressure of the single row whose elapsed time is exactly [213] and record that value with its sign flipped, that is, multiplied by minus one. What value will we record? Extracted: -262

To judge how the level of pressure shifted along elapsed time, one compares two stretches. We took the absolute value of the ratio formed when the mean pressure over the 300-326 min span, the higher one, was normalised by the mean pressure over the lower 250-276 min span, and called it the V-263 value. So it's 1.04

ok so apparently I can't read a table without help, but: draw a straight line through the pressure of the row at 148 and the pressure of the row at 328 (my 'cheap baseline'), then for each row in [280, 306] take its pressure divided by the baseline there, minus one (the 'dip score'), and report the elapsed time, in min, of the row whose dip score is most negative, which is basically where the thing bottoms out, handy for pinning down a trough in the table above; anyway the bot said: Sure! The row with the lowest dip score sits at 298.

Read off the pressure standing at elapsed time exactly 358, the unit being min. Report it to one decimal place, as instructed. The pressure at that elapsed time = 264.3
